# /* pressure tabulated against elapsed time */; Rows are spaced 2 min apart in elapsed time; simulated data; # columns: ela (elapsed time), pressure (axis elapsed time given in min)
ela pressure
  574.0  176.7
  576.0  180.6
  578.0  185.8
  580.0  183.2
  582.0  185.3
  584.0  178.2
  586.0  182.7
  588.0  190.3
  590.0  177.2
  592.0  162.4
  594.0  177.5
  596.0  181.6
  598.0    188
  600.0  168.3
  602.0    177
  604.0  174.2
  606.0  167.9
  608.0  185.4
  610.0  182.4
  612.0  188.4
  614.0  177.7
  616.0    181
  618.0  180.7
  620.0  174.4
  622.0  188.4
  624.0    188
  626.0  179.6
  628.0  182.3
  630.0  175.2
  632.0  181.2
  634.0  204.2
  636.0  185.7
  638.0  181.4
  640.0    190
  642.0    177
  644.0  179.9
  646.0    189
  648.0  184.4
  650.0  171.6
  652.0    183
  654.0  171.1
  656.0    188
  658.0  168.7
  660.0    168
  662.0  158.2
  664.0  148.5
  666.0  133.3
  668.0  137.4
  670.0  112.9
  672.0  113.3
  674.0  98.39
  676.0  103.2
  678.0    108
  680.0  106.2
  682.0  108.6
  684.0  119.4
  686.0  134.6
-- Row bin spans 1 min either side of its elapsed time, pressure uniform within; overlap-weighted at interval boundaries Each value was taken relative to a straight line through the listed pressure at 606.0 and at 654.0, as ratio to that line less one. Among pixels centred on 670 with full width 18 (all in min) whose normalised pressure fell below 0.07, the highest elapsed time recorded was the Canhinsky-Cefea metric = 678.0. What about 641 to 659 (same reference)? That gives 658.0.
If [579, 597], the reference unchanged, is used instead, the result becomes 594.0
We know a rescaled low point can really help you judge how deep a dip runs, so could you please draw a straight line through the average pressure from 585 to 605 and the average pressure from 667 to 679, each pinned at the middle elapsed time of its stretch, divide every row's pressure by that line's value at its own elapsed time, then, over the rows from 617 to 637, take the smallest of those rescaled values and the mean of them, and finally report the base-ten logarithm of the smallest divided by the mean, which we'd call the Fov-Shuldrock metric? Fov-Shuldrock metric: -0.041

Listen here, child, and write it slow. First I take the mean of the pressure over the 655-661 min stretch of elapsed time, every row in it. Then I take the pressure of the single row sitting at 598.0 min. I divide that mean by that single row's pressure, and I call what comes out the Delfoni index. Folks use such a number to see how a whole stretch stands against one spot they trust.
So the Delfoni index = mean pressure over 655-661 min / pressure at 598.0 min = 0.93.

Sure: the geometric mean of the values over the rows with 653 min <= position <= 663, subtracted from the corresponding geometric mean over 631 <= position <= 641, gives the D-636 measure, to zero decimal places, 18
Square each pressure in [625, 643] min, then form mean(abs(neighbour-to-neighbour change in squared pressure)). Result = 3909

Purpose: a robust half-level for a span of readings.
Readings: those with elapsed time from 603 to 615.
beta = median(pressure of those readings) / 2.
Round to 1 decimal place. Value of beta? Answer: 90.0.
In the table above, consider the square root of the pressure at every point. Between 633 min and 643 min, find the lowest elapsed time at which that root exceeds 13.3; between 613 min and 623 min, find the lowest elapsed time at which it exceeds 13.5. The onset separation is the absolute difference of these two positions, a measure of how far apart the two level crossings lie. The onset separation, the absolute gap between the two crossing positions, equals 12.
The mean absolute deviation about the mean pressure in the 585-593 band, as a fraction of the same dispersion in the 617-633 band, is 2.2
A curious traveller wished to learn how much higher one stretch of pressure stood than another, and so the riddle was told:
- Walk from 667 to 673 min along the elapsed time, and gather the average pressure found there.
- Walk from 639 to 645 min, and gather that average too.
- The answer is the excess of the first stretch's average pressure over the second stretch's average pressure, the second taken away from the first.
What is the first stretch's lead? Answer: -61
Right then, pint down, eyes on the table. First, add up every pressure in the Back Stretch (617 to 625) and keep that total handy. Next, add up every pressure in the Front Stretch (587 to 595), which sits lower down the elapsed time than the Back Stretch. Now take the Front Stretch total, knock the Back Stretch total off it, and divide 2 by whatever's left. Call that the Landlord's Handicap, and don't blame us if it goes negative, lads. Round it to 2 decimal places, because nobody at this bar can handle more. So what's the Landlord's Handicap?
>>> -0.08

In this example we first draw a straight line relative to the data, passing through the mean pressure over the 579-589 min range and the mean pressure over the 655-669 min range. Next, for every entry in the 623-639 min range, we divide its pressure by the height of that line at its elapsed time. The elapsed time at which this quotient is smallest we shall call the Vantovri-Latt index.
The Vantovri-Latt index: 630.0 min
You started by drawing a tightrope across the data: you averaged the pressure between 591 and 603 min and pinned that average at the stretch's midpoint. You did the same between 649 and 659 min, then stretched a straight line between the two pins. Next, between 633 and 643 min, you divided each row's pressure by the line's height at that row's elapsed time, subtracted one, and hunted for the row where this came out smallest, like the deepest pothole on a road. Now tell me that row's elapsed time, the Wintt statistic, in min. 642.0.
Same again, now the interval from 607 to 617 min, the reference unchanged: 614.0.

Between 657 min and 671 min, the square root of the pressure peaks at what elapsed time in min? 658.0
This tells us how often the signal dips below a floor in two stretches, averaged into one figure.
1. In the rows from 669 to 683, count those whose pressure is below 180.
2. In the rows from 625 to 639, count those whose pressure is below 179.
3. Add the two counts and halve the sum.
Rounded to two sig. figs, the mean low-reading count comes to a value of 4.0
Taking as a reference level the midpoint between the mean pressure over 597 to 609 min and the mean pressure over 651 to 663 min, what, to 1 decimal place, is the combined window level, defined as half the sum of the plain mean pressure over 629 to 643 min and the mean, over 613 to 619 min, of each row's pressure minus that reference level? 95.0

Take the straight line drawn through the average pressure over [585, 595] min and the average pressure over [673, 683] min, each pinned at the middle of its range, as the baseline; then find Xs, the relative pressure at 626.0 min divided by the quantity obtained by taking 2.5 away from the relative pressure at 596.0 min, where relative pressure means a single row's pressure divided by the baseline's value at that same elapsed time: -0.84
